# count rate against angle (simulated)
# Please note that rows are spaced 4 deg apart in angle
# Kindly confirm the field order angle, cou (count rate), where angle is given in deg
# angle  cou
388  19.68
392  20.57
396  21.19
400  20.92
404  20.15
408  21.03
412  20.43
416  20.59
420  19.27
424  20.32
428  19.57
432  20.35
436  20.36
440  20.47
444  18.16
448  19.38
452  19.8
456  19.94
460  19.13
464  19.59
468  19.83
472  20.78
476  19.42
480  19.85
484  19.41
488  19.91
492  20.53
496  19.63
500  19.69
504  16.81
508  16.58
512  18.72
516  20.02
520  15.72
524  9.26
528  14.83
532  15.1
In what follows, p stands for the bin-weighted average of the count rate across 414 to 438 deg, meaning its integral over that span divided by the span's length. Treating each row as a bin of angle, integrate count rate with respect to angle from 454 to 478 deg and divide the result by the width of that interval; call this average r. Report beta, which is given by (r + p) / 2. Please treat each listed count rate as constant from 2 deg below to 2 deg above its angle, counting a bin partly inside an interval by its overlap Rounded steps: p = 20.1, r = 19.8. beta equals 19.9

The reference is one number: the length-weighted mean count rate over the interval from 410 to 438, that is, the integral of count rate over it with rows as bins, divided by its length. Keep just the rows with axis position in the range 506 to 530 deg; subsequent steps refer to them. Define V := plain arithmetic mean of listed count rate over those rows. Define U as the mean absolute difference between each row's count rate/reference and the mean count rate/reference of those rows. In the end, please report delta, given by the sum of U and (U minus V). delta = -15.6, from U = 0.1284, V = 15.9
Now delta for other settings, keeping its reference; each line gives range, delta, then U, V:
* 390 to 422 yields -20.5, 0.0212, 20.5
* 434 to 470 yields -19.6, 0.0249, 19.6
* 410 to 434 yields -20.0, 0.0221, 20.1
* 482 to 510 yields -18.8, 0.0637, 18.9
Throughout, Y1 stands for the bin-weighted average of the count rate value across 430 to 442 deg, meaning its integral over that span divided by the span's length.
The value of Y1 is 20.4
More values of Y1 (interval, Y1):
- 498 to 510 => 17.7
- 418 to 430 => 19.7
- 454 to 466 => 19.6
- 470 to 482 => 20.0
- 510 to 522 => 18.2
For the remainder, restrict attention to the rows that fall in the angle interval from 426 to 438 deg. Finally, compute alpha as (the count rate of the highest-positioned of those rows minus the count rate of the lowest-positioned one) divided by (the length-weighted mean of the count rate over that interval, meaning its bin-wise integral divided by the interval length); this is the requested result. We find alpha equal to 0.039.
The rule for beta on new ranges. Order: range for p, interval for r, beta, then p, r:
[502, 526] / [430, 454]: 18.0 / 16.2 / 19.8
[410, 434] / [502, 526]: 18.1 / 20.1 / 16.2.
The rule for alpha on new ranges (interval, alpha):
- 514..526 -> -0.717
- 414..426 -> -0.013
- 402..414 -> 0.014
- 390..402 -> 0.017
